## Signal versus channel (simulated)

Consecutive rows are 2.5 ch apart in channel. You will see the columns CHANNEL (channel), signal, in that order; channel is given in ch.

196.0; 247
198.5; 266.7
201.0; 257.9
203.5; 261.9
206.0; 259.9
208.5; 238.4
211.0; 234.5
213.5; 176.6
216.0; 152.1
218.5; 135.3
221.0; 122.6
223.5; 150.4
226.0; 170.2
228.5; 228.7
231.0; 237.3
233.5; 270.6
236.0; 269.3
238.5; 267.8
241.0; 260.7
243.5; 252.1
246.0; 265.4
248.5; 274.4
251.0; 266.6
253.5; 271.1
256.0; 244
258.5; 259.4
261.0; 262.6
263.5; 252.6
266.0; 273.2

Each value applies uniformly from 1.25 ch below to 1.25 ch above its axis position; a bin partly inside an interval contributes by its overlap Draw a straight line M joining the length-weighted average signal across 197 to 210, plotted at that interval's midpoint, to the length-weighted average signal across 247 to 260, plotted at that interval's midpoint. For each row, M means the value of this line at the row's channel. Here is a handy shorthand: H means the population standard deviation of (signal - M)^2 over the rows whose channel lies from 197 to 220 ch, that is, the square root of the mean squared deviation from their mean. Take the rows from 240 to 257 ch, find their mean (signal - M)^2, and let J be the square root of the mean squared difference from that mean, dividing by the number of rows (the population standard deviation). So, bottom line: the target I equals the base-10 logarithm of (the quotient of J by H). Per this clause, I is -1.6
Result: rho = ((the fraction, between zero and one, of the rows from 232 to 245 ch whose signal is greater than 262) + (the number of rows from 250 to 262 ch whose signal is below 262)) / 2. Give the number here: 1.3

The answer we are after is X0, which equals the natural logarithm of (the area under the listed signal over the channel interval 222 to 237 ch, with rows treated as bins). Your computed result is 8.1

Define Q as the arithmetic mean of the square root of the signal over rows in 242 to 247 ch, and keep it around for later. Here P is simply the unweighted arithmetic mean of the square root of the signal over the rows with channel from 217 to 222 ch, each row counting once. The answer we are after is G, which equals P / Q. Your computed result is 0.71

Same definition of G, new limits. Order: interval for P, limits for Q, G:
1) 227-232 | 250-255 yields 0.93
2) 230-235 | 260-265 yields 0.99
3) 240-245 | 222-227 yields 1.27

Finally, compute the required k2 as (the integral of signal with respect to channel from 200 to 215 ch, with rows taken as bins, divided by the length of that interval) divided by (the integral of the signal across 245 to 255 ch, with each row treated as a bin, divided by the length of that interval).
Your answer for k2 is 0.88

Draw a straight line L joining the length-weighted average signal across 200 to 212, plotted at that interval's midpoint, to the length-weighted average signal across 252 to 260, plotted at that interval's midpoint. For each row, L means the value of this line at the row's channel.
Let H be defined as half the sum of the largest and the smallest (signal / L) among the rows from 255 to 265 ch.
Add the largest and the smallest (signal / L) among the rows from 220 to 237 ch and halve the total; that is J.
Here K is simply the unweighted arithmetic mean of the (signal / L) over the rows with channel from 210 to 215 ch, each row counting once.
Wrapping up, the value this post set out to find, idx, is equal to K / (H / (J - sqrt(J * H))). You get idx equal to -0.081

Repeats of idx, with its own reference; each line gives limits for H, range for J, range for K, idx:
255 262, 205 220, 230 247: -0.094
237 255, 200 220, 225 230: -0.084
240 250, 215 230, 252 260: -0.146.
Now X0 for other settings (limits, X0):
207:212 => 7.1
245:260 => 8.3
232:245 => 8.1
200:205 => 7.2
